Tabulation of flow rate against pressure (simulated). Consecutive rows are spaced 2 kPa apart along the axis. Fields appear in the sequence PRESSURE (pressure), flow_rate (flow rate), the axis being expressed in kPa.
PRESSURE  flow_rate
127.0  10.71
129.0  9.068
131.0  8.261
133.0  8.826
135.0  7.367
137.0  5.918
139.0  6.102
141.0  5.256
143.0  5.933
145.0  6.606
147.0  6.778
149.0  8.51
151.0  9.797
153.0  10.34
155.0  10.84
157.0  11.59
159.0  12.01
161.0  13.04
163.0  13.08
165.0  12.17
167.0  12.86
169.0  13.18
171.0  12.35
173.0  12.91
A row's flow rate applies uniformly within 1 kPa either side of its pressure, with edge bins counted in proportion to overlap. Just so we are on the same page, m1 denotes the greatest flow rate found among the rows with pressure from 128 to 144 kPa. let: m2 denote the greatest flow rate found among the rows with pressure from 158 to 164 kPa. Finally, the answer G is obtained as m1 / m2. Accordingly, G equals 0.7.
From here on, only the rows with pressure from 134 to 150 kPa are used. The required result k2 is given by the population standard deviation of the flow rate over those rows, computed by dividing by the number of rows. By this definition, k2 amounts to 0.9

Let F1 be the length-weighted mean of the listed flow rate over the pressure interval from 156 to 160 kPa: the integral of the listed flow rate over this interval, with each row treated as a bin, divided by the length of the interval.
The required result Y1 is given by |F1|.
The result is 12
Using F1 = 12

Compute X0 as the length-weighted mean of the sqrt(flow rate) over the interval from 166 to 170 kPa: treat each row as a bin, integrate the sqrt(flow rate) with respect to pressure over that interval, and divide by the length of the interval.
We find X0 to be 3.61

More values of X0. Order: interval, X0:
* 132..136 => 2.84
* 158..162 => 3.54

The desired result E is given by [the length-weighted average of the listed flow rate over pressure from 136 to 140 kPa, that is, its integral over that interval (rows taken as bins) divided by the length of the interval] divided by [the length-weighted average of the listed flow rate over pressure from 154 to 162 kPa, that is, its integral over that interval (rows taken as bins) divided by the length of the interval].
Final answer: 0.5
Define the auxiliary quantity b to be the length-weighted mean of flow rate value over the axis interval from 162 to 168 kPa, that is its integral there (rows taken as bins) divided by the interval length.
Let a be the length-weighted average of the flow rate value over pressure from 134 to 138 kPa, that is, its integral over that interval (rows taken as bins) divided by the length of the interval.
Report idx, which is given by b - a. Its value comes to 6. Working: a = 6.6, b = 13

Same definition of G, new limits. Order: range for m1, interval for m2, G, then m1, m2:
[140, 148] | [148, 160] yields 0.6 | 6.778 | 12.01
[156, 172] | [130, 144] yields 1.5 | 13.18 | 8.826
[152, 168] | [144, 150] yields 1.5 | 13.08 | 8.51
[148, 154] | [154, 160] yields 0.9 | 10.34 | 12.01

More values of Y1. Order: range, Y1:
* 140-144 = 6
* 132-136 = 8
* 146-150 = 8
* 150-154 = 10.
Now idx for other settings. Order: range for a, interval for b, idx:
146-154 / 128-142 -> -2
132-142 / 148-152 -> 2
